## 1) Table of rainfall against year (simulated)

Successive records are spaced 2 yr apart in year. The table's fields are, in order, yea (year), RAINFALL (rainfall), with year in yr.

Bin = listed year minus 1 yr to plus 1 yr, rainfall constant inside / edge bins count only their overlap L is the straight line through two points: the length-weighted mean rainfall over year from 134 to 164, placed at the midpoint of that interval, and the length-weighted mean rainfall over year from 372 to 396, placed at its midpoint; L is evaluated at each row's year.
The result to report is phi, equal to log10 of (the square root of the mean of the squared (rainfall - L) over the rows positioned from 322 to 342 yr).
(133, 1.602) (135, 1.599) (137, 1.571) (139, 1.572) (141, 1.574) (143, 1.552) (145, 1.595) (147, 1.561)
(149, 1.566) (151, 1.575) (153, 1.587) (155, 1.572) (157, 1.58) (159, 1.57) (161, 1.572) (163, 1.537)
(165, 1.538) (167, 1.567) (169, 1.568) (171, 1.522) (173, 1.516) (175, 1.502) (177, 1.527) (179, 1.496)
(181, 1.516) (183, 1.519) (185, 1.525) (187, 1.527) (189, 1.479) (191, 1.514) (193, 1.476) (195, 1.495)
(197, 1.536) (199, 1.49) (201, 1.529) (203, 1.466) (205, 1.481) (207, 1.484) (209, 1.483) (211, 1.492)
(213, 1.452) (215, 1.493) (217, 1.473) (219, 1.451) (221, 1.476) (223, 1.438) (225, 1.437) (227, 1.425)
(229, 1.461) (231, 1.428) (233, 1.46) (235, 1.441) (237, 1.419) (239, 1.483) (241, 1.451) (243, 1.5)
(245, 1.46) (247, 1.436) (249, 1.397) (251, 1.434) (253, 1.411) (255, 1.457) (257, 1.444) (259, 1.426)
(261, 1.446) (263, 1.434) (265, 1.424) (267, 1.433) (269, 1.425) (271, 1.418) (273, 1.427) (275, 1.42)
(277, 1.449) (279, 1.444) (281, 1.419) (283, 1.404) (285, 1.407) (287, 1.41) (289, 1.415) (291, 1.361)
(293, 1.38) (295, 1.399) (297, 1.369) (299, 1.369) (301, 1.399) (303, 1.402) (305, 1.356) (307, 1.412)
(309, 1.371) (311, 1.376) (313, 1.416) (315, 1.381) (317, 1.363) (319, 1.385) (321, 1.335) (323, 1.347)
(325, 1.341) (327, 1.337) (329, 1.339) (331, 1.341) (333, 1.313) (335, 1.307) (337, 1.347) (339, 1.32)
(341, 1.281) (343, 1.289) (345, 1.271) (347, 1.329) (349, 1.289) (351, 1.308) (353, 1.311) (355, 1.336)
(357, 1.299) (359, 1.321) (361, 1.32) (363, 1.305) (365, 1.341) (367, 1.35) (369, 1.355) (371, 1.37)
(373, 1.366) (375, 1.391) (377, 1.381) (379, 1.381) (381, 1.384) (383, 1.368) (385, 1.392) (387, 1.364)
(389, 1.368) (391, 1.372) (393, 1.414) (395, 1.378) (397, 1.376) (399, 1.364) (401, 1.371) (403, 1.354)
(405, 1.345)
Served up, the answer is -1.01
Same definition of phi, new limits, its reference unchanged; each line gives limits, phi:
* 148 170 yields -1.87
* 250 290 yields -1.32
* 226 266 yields -1.25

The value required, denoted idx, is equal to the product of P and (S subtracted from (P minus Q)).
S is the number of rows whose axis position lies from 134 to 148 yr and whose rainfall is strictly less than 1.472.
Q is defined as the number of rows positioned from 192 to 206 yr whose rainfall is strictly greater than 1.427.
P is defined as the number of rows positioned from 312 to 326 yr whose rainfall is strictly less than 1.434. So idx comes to 0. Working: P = 7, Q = 7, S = 0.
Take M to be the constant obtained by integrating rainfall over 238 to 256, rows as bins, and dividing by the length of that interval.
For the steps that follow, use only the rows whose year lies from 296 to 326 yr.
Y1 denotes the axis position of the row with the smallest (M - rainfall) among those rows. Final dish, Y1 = 313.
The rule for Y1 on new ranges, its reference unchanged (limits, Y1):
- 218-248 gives 243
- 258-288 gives 277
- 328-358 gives 337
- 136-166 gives 145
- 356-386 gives 385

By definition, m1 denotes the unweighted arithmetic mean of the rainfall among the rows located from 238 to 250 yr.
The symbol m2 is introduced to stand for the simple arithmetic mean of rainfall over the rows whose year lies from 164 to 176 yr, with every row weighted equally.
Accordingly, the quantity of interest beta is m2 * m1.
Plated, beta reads 2.23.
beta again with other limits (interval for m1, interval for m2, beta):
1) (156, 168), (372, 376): 2.15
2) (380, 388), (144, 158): 2.17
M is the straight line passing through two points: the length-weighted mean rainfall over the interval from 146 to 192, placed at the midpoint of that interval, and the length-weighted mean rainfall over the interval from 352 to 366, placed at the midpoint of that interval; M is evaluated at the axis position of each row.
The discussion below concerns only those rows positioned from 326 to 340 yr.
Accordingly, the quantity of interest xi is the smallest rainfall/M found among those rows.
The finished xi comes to 0.97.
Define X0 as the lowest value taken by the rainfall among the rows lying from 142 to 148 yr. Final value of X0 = 1.552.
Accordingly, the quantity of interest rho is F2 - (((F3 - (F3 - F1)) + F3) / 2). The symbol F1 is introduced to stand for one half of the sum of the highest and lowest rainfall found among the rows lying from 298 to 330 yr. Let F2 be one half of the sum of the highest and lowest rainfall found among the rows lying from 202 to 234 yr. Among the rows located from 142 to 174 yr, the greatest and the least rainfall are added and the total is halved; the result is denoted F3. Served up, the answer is -0.01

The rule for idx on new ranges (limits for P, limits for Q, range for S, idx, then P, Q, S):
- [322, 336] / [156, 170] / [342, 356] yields -49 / 7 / 7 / 7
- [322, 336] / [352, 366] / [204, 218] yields 42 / 7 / 0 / 1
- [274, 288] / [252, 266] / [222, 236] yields -30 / 5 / 4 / 7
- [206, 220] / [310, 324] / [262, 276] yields 0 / 0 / 0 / 7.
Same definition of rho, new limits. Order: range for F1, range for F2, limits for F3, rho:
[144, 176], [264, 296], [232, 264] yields -0.09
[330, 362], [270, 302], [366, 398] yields 0.06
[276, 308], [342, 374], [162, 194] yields -0.14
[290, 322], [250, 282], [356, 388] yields 0.07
